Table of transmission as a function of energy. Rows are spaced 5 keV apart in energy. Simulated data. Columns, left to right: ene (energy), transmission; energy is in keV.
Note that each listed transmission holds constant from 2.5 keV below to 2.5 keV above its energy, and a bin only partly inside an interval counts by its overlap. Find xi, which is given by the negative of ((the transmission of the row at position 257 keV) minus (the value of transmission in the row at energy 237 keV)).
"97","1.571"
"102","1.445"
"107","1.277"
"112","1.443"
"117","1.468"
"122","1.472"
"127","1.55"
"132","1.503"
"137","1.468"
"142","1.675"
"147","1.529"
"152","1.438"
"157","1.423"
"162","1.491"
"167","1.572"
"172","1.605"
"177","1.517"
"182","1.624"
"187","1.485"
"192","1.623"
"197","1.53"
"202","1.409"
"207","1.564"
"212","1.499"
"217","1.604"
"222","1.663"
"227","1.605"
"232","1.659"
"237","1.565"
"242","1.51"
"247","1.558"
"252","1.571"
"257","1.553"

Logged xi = 0.01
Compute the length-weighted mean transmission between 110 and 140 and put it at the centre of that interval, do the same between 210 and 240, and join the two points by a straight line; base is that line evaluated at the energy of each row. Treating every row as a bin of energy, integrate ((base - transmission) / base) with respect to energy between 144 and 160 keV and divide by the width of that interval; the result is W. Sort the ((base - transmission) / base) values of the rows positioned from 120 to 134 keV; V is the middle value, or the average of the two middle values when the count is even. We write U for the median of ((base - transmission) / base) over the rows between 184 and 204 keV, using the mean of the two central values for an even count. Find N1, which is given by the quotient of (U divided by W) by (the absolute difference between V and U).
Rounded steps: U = 0.04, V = -0.005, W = 0.03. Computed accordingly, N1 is 28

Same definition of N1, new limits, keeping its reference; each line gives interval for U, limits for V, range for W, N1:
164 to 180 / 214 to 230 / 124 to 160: 471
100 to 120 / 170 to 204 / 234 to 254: 159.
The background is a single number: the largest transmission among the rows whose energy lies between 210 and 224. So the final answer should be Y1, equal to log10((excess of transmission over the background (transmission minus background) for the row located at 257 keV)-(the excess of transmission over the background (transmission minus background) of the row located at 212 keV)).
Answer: -1.27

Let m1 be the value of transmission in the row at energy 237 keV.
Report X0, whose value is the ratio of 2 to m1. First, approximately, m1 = 1.565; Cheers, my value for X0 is 1.28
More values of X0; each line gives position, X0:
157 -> 1.41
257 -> 1.29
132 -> 1.33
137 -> 1.36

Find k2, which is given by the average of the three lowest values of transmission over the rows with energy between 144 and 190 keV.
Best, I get 1.45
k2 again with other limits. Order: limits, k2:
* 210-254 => 1.52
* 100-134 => 1.39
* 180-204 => 1.47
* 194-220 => 1.48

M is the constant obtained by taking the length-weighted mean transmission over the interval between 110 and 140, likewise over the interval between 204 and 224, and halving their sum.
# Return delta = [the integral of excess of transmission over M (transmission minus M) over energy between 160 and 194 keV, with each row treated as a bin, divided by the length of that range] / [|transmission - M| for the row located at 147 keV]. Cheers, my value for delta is 9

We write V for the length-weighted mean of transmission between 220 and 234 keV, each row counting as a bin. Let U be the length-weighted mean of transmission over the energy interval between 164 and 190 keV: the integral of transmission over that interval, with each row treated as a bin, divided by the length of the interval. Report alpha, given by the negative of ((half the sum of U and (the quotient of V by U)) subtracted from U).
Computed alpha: -0.254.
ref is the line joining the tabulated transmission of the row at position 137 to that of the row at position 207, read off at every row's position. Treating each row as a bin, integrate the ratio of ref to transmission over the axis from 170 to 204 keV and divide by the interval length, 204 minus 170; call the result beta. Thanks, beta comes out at 1.00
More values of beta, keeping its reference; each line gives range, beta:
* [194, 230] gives 1.01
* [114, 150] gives 0.96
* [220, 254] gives 1.01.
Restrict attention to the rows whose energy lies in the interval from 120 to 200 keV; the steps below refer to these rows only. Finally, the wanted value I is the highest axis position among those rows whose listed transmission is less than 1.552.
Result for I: 197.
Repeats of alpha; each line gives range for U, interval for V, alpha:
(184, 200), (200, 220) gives -0.278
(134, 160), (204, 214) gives -0.246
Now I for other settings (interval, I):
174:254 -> 242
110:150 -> 147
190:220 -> 212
